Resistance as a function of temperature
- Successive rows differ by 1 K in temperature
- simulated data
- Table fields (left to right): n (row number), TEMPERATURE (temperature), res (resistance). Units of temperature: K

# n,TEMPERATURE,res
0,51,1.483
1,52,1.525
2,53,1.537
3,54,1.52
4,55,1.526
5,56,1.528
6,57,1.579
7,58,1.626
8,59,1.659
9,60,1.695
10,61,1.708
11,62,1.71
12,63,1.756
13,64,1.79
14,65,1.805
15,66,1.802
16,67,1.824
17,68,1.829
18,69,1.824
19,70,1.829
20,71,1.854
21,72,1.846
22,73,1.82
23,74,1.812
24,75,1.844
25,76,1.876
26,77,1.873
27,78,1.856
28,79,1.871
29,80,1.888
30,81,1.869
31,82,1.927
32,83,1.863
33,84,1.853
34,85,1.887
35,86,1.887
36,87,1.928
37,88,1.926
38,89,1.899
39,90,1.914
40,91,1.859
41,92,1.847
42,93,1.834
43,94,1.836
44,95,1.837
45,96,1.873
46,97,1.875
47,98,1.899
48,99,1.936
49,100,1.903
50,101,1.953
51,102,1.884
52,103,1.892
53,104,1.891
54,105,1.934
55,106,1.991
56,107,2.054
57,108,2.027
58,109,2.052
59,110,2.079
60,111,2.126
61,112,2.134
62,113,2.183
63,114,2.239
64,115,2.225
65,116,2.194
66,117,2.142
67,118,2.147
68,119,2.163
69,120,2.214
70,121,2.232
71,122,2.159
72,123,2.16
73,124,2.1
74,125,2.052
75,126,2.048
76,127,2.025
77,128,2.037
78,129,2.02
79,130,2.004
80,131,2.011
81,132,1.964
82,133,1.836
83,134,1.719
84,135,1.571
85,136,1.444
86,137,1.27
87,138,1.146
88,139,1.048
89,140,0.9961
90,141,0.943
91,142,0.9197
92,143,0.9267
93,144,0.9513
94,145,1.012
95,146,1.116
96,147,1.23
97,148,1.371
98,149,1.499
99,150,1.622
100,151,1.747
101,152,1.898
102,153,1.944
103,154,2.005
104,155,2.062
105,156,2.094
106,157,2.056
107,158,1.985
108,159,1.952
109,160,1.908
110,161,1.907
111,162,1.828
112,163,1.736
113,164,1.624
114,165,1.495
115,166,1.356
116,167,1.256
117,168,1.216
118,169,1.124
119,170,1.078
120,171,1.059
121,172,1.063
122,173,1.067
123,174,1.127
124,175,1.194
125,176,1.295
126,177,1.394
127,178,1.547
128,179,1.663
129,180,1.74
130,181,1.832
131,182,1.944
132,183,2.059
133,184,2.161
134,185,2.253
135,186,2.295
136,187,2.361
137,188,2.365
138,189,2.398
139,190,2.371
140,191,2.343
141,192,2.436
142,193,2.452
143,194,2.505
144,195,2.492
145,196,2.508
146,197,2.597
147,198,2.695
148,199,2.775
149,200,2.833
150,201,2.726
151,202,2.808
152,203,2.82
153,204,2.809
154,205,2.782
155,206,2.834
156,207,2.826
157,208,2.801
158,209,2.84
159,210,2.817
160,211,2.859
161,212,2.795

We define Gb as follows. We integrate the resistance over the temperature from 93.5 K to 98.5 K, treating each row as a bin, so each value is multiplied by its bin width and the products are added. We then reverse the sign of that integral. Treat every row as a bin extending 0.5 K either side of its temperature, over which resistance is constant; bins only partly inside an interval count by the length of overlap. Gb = -9.3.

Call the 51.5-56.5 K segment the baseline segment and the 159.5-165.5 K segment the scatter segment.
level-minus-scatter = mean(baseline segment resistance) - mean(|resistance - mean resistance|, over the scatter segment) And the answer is 1.4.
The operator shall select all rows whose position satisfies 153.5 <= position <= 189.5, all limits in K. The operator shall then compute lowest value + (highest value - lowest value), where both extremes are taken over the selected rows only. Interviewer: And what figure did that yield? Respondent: 2.40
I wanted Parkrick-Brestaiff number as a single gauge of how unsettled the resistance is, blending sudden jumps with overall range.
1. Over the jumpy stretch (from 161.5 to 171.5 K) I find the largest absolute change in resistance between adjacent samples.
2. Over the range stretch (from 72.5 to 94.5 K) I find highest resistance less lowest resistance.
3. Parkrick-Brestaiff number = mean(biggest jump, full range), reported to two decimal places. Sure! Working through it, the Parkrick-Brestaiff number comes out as 0.13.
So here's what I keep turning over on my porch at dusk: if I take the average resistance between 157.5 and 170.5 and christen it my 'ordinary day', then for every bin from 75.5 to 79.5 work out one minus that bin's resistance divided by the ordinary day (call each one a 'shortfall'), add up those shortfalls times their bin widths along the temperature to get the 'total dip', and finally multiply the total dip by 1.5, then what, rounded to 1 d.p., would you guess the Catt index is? -1.1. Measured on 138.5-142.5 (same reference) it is 2.3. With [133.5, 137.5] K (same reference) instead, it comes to 0.3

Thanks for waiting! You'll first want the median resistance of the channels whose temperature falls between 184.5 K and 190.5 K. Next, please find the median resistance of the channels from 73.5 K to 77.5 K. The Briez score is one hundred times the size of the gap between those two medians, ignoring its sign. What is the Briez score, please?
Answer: 50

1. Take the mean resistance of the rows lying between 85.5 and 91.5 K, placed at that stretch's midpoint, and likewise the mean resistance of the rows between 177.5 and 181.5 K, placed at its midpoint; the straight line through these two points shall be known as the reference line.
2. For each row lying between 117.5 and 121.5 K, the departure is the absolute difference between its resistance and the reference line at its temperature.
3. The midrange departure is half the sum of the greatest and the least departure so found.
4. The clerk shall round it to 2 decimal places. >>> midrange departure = 0.36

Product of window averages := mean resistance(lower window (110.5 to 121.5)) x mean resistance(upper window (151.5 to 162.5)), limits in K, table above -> 4.3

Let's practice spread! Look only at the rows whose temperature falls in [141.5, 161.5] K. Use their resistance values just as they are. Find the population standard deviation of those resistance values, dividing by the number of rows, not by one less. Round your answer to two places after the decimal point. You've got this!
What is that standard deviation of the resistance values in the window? 0.43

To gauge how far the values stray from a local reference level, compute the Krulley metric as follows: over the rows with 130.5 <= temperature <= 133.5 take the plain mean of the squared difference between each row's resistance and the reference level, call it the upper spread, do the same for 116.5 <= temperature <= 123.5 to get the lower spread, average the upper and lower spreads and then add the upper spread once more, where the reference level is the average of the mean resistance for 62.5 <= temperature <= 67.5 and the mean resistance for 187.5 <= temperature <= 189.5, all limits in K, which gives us 0.05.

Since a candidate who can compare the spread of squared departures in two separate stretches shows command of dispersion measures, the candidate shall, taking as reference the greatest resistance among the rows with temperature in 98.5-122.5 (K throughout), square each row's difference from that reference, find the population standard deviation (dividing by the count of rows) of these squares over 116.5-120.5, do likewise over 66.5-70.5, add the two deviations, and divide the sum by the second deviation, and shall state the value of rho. 2.7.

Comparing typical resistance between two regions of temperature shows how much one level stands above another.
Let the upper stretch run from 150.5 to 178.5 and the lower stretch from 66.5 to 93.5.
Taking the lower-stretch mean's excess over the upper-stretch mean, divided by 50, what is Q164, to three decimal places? 0.006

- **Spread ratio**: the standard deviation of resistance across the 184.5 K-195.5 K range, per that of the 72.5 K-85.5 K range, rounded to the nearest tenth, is 2.6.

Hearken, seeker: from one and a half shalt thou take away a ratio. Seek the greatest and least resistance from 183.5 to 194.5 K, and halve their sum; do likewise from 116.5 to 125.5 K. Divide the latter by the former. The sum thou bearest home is 0.58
